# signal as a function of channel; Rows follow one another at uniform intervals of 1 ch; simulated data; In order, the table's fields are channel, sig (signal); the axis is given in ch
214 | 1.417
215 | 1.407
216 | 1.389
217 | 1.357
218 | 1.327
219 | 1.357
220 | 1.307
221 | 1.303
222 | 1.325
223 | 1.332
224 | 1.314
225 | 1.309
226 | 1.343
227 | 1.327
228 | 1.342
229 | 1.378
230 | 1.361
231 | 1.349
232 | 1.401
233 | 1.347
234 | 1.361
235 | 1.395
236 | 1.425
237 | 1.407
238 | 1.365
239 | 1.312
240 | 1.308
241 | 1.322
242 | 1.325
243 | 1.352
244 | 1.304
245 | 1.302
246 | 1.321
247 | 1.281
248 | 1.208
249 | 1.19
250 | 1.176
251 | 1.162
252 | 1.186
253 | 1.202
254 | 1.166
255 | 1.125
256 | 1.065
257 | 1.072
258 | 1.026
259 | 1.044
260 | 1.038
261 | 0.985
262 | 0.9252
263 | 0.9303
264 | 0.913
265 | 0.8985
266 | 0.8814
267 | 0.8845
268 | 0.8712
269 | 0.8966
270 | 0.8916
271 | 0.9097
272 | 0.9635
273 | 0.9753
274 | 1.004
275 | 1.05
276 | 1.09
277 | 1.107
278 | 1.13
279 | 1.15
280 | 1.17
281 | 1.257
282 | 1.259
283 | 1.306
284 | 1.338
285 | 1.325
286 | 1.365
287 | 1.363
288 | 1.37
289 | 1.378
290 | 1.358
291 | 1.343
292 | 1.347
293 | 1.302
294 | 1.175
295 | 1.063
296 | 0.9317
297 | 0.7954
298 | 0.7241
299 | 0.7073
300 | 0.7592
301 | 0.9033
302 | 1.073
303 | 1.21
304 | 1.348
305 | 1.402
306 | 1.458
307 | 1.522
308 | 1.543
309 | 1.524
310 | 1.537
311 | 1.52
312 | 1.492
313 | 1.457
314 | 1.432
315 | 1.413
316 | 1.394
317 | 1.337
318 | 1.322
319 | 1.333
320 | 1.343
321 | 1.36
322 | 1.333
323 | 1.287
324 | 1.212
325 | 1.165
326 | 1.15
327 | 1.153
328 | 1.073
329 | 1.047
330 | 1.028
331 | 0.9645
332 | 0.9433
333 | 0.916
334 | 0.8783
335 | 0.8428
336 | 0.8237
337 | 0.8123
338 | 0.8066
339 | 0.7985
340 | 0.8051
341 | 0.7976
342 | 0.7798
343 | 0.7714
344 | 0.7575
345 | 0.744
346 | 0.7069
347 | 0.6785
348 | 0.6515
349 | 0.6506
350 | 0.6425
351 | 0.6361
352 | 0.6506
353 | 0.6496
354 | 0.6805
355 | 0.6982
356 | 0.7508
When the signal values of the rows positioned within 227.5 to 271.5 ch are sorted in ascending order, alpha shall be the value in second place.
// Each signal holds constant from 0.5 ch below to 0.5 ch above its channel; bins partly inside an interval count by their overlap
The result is 0.8814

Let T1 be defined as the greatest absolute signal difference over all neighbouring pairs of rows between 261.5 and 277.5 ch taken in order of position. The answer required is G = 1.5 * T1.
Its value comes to 0.08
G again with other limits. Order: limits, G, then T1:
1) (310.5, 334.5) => 0.12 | 0.080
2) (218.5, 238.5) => 0.08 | 0.054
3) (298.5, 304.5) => 0.25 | 0.170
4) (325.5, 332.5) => 0.12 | 0.080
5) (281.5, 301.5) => 0.22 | 0.144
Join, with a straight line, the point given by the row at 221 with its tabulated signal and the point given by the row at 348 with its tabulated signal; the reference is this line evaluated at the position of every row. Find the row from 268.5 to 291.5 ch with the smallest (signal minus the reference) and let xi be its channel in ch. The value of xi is 269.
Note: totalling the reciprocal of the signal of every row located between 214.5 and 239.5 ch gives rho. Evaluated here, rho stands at 18.5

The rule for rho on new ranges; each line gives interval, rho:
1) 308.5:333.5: 20.2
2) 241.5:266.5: 22.6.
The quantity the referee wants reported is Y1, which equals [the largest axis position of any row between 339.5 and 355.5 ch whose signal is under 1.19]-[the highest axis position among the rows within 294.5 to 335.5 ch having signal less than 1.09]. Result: 20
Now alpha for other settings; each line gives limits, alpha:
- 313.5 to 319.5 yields 1.333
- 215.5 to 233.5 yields 1.307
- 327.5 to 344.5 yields 0.7714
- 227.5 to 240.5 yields 1.312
